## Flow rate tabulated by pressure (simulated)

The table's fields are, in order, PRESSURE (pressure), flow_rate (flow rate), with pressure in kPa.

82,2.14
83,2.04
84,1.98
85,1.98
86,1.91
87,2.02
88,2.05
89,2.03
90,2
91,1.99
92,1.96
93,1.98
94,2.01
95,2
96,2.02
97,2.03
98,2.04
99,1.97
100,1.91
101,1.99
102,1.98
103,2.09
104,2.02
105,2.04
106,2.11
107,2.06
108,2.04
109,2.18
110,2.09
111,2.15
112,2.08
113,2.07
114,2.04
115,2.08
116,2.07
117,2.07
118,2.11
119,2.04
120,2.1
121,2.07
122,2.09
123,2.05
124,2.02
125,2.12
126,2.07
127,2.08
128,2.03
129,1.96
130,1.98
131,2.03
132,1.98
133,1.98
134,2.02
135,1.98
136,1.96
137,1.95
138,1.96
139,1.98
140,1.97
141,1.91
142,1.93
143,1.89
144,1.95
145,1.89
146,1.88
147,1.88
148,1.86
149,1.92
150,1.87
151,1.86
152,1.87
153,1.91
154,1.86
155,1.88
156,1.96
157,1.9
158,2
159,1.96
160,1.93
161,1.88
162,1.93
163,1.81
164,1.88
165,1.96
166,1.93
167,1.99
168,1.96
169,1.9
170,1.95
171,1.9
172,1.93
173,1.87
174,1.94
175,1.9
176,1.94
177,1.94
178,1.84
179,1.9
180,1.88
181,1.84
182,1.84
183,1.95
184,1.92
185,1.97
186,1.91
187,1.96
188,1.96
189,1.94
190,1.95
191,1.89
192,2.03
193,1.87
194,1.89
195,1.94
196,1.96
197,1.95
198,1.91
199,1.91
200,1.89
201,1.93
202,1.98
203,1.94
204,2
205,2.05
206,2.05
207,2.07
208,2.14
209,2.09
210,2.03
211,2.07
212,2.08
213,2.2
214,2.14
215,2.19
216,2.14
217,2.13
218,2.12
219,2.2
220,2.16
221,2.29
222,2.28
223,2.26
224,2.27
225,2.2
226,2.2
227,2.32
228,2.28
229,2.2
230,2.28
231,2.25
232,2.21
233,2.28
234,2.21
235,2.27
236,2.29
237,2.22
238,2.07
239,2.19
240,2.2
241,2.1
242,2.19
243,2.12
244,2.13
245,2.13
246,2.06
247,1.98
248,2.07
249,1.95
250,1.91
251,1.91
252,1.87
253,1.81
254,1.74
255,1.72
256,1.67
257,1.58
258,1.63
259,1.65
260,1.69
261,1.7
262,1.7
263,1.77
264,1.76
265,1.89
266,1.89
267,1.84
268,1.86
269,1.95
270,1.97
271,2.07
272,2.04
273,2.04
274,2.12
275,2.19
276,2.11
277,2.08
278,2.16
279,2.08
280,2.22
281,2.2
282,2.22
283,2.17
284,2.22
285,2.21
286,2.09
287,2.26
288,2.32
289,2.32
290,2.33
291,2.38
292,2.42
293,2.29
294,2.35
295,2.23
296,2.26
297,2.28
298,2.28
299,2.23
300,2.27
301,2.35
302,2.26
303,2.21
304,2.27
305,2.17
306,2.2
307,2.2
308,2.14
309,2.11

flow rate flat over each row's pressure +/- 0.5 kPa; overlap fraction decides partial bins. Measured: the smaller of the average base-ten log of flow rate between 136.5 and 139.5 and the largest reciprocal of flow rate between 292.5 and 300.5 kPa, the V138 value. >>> 0.293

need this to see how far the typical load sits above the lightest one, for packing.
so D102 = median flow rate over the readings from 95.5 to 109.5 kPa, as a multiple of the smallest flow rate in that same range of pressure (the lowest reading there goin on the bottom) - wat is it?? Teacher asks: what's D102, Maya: 1.07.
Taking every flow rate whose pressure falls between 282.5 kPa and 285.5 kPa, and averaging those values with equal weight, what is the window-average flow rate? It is 2.20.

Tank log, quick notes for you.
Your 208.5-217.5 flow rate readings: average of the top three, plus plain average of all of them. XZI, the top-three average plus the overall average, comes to 4.30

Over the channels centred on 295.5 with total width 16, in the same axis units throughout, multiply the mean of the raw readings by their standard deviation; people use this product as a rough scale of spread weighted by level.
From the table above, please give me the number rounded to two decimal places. 0.13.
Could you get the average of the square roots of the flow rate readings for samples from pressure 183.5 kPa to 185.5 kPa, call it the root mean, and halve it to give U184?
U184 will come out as 0.697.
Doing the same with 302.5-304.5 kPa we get 0.748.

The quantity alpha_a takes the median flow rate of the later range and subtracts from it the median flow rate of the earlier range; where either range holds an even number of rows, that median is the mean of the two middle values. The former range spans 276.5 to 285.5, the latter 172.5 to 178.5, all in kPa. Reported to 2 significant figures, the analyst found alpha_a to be 0.28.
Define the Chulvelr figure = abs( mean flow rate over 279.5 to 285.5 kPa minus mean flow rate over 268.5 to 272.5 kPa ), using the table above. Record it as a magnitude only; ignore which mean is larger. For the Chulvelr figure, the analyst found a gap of 0.20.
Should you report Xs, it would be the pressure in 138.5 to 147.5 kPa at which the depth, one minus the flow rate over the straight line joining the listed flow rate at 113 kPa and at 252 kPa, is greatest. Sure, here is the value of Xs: 146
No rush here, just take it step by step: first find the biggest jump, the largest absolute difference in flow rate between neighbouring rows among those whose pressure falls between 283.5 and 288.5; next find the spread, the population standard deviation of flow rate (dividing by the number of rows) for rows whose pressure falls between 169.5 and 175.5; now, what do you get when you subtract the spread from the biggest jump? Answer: 0.142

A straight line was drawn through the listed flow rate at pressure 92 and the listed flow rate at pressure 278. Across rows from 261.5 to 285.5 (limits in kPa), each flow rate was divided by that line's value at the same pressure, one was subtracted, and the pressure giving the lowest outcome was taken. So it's 262 kPa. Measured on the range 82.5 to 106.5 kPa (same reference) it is 100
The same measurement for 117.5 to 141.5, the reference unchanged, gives 141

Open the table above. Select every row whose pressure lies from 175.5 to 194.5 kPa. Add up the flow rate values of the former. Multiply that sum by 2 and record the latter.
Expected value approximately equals 73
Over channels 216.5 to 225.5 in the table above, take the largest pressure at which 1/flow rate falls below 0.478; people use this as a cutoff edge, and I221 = 225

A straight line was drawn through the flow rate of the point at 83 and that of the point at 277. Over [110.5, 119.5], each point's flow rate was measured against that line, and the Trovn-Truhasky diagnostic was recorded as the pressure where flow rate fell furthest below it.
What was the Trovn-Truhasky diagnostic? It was 119 kPa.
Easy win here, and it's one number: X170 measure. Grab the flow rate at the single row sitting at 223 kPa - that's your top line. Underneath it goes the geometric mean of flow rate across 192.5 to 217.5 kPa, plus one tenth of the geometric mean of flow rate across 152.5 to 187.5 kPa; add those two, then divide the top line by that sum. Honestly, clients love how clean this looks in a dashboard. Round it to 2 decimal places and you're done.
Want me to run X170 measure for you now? 1.02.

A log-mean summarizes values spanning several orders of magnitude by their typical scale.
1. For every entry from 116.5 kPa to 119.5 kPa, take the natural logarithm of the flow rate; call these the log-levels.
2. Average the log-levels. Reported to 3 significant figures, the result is 0.729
